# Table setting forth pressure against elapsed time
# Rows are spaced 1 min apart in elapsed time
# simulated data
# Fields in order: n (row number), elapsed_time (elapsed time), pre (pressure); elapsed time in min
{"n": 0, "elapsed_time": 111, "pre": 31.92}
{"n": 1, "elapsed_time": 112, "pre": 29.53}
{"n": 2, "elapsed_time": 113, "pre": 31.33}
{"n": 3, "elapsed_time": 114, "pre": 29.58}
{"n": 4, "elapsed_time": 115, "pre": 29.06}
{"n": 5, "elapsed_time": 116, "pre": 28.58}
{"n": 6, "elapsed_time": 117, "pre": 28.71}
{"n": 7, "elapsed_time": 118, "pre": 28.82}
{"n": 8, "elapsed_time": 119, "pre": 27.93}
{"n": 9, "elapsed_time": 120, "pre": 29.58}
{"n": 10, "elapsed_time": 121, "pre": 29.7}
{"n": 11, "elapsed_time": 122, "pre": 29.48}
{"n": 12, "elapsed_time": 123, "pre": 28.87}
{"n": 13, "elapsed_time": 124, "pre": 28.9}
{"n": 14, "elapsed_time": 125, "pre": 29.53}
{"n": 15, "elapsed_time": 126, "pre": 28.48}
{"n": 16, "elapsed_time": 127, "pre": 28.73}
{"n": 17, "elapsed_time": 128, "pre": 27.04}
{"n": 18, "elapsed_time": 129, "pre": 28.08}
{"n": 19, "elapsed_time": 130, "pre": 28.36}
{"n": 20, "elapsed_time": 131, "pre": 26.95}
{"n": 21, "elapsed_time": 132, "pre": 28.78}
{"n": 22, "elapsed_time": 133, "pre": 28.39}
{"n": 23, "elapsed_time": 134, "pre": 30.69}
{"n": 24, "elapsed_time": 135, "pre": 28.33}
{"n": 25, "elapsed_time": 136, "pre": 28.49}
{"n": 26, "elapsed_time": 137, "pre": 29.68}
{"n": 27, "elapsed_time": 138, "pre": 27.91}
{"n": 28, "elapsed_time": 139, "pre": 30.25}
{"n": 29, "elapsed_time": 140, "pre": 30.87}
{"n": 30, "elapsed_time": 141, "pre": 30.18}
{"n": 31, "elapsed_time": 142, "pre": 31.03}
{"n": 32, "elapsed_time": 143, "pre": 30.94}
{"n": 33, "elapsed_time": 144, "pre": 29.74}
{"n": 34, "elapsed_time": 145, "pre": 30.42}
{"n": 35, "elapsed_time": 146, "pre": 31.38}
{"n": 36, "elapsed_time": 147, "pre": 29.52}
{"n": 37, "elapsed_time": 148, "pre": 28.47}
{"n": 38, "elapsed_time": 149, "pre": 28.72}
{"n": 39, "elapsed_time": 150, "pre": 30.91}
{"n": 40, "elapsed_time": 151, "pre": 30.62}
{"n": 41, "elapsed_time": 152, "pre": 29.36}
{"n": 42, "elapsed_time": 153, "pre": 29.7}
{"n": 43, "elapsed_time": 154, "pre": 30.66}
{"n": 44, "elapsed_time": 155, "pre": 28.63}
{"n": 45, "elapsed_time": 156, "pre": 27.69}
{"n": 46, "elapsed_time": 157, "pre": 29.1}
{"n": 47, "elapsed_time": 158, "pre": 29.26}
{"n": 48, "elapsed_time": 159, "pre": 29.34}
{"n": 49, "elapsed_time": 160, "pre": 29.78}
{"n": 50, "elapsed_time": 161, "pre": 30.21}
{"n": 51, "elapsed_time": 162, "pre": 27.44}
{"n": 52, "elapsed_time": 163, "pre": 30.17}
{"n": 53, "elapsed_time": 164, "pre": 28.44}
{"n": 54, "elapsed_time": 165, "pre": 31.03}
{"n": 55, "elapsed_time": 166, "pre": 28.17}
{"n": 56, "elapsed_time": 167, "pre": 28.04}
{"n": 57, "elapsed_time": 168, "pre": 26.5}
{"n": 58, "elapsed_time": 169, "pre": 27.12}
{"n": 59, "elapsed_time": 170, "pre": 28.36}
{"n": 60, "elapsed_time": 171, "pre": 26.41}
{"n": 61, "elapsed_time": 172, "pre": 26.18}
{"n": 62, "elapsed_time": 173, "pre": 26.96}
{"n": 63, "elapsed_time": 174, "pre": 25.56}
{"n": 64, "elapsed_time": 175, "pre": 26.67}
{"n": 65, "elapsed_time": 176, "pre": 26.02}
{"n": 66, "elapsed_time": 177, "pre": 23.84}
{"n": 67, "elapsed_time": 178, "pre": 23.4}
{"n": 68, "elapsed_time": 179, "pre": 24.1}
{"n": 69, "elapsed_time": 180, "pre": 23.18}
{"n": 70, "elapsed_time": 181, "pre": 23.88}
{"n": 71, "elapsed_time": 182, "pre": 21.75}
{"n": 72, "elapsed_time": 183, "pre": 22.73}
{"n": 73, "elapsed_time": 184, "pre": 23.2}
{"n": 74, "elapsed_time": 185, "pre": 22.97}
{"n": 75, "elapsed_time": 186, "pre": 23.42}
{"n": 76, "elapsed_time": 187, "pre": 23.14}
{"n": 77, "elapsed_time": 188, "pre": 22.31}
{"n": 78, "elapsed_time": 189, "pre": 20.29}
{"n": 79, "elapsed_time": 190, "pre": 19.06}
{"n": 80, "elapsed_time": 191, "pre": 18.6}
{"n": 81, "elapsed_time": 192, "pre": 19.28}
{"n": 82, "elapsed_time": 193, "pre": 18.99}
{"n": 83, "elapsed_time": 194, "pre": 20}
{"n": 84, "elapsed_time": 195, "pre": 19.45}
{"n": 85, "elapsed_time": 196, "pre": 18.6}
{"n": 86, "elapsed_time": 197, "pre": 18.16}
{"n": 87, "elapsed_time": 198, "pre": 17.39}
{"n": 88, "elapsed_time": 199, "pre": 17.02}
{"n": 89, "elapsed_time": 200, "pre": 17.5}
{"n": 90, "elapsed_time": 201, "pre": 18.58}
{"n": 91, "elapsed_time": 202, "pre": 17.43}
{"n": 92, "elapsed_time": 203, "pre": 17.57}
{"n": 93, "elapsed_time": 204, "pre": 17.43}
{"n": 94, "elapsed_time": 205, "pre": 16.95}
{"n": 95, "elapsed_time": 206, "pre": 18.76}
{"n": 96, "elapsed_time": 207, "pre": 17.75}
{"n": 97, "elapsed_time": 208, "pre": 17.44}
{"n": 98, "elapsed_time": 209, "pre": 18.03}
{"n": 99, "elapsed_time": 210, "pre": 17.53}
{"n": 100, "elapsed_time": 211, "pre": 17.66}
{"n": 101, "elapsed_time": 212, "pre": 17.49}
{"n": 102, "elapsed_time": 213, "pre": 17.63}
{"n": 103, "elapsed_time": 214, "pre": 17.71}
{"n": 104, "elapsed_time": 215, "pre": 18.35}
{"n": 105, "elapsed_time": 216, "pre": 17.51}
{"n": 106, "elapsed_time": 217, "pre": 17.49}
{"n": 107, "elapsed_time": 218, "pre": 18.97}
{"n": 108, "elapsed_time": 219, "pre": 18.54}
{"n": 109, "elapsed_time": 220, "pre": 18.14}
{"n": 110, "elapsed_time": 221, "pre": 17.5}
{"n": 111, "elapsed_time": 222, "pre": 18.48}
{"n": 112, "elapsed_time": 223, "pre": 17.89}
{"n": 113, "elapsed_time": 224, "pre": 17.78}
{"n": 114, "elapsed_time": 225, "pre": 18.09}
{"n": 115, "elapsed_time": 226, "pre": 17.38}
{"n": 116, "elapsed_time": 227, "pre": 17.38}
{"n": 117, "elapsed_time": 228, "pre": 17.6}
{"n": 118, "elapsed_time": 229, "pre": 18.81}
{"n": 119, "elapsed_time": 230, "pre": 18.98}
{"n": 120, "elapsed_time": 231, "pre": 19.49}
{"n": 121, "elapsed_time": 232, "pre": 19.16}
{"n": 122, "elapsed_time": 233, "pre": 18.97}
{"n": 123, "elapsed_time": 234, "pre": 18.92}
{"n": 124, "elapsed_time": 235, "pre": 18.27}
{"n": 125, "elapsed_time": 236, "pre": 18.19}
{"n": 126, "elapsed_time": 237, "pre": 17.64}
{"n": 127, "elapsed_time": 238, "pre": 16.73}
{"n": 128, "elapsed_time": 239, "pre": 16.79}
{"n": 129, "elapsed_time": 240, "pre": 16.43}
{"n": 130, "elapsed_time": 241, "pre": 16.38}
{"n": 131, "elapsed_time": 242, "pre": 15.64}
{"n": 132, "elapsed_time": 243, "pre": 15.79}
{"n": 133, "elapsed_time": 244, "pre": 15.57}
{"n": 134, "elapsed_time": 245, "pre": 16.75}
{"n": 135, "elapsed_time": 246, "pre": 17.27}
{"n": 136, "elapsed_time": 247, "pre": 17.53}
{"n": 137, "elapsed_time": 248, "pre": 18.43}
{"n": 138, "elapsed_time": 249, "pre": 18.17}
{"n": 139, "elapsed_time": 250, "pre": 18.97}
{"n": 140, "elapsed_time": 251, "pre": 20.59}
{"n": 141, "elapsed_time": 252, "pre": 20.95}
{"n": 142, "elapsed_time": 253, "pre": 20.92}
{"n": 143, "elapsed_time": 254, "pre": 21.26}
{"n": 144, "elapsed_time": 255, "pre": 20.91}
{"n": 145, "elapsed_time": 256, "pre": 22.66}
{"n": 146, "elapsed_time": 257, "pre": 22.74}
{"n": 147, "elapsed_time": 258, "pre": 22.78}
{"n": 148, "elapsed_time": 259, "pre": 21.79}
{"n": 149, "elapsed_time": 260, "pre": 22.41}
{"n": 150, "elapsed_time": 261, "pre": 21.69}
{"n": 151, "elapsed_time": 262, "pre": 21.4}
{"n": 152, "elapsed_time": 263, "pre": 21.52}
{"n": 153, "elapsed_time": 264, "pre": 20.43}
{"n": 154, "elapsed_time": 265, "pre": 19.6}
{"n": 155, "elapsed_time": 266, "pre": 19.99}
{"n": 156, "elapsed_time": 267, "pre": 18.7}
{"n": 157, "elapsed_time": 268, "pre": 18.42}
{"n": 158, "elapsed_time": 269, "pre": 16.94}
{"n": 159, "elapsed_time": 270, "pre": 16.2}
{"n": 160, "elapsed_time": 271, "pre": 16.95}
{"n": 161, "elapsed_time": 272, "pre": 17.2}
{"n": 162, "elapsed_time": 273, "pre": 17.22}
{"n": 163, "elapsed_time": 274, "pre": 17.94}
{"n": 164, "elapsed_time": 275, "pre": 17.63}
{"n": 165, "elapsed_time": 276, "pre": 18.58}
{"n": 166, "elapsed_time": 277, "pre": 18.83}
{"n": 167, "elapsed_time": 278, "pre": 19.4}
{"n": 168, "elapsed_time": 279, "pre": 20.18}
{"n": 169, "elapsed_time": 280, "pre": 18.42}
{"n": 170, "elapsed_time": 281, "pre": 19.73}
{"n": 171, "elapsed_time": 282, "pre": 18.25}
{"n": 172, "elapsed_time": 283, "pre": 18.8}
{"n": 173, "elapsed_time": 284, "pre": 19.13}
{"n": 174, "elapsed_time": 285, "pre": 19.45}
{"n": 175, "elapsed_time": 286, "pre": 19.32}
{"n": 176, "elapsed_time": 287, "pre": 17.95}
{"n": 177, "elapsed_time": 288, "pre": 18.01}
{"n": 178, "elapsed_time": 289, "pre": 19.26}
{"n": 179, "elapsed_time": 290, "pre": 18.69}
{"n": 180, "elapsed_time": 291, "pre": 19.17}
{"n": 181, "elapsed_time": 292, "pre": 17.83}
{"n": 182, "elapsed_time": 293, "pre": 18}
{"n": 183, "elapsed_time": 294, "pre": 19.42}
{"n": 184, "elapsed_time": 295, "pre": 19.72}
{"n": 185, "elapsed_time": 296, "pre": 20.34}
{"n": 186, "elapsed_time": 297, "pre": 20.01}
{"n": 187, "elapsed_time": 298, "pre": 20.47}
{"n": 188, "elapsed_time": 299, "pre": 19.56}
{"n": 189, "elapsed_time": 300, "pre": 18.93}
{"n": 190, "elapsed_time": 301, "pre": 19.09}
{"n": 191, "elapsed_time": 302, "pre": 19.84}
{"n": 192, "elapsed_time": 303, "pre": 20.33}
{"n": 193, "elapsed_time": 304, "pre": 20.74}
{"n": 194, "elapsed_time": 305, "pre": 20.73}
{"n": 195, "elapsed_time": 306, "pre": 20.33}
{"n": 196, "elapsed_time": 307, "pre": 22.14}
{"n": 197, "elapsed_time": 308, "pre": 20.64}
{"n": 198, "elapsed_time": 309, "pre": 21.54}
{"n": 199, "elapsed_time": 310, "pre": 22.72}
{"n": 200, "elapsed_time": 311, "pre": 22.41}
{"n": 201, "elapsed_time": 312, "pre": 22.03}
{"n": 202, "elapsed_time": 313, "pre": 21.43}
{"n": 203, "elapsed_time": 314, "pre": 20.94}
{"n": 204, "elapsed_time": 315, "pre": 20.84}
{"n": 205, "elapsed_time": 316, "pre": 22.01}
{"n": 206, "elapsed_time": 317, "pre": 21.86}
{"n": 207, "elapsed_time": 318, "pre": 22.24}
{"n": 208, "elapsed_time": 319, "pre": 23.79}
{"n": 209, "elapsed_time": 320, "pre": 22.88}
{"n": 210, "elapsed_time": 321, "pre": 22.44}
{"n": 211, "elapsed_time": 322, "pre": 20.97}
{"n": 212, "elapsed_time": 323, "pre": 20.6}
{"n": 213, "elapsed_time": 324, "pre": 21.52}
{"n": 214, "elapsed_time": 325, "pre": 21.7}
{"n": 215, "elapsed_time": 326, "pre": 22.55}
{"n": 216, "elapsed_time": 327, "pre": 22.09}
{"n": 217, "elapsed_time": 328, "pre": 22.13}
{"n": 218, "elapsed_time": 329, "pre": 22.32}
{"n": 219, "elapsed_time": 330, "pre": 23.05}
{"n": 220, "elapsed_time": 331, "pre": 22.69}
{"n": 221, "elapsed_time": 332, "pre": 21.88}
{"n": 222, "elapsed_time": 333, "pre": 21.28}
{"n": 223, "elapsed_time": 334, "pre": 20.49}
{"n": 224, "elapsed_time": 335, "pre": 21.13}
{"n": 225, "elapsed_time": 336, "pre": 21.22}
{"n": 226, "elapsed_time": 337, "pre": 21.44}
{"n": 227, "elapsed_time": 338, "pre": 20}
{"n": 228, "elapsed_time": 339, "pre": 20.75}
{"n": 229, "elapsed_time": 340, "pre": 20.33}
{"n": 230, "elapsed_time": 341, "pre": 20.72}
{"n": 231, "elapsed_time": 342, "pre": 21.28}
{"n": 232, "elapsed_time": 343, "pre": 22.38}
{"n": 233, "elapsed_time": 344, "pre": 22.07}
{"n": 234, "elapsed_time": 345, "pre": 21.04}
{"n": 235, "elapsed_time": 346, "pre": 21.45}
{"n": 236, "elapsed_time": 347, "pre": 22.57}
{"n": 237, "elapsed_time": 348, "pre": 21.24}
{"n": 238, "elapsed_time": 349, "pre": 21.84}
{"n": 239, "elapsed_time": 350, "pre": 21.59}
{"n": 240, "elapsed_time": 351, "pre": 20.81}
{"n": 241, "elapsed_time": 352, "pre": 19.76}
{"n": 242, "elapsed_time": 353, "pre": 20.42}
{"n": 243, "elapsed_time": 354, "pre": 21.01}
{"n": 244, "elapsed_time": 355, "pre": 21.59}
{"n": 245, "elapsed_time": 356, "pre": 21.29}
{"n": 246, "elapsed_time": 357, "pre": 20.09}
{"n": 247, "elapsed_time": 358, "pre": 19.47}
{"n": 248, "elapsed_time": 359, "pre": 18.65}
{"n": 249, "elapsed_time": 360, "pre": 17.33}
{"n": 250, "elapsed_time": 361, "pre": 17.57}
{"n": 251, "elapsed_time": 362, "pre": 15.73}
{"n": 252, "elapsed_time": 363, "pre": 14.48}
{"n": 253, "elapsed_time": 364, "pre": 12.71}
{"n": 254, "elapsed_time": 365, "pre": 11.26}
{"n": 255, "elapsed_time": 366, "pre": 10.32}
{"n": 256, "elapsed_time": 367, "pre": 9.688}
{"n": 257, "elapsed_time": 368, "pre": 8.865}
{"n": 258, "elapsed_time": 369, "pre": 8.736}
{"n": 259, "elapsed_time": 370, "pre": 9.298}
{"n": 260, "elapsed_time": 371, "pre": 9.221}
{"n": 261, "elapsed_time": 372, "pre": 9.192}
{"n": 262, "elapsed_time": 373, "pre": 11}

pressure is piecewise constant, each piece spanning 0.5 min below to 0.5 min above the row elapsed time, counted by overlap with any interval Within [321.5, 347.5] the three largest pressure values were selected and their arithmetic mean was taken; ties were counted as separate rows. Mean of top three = 22.8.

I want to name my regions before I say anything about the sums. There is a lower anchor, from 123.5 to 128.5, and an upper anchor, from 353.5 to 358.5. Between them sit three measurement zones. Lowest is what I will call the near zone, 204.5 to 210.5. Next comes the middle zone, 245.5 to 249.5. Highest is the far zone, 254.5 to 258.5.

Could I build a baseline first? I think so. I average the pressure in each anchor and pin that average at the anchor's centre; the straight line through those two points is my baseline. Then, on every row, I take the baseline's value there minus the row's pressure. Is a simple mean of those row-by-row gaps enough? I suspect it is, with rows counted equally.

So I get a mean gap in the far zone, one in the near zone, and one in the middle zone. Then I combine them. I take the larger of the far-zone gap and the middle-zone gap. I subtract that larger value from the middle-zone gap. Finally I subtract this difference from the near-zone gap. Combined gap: 8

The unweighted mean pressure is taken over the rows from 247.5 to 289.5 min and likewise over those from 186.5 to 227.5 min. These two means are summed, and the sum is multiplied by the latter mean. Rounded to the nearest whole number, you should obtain 693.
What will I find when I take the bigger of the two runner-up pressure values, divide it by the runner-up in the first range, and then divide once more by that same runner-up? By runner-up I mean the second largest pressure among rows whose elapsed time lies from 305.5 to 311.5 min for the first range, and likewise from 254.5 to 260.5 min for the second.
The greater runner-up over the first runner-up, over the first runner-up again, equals 0.045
